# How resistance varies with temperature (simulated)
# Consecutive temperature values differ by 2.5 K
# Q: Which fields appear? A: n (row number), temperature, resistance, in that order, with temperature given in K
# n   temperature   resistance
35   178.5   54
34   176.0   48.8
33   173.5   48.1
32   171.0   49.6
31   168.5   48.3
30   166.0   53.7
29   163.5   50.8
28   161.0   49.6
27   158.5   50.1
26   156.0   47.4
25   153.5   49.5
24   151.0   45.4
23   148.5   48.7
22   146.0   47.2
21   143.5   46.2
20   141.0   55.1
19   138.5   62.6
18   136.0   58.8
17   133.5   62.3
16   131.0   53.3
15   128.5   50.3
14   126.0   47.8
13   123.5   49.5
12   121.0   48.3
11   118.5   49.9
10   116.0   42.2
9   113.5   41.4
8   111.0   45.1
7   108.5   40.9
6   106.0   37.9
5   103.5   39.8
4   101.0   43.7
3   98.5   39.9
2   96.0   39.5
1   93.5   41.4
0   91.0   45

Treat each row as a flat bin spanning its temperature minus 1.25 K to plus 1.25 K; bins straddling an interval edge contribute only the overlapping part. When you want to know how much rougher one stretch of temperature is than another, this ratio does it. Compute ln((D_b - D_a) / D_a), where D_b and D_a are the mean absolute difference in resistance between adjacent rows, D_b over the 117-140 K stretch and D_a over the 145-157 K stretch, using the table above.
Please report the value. -1.6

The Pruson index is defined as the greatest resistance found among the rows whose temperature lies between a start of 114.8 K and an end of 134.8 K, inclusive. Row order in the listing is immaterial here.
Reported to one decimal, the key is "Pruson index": 62.3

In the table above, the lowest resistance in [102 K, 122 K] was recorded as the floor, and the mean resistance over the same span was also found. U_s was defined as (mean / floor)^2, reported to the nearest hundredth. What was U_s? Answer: 1.30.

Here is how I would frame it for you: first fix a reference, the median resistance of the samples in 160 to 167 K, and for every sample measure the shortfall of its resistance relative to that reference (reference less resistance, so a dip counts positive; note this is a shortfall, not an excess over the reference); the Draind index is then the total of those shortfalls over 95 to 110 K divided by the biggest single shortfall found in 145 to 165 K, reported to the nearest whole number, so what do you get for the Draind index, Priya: 12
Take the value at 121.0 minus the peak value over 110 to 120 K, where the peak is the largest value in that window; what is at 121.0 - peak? -1.6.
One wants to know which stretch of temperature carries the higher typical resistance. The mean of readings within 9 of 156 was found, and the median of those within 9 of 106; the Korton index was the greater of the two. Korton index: 48.8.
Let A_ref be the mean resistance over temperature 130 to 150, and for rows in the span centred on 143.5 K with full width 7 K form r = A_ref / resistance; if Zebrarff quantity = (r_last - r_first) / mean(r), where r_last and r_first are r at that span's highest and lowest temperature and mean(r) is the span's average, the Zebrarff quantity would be 0.15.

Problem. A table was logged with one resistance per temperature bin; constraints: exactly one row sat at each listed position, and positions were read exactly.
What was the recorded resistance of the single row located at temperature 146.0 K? 47.2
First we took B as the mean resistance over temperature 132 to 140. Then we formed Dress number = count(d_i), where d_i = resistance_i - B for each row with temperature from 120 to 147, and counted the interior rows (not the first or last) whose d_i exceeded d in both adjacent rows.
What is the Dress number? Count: 3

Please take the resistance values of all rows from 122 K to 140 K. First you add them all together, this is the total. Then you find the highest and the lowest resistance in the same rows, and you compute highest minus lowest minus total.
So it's -370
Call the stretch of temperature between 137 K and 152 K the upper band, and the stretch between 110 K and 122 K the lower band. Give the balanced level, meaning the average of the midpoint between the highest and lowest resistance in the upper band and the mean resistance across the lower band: 49.7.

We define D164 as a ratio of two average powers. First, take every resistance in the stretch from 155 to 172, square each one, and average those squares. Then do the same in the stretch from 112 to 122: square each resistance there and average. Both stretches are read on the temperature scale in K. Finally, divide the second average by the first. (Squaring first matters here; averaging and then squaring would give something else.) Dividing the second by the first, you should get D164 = 0.83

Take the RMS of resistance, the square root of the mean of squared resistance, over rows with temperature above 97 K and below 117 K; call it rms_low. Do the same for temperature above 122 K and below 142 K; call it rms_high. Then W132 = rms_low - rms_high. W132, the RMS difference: -14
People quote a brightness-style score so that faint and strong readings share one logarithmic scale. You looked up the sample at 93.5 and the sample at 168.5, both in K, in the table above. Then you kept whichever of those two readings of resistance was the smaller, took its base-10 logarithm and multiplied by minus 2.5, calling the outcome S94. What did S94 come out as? -4.04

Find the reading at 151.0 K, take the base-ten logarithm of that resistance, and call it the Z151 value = 1.66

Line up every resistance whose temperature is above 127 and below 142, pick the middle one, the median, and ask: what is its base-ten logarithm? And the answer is 1.76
